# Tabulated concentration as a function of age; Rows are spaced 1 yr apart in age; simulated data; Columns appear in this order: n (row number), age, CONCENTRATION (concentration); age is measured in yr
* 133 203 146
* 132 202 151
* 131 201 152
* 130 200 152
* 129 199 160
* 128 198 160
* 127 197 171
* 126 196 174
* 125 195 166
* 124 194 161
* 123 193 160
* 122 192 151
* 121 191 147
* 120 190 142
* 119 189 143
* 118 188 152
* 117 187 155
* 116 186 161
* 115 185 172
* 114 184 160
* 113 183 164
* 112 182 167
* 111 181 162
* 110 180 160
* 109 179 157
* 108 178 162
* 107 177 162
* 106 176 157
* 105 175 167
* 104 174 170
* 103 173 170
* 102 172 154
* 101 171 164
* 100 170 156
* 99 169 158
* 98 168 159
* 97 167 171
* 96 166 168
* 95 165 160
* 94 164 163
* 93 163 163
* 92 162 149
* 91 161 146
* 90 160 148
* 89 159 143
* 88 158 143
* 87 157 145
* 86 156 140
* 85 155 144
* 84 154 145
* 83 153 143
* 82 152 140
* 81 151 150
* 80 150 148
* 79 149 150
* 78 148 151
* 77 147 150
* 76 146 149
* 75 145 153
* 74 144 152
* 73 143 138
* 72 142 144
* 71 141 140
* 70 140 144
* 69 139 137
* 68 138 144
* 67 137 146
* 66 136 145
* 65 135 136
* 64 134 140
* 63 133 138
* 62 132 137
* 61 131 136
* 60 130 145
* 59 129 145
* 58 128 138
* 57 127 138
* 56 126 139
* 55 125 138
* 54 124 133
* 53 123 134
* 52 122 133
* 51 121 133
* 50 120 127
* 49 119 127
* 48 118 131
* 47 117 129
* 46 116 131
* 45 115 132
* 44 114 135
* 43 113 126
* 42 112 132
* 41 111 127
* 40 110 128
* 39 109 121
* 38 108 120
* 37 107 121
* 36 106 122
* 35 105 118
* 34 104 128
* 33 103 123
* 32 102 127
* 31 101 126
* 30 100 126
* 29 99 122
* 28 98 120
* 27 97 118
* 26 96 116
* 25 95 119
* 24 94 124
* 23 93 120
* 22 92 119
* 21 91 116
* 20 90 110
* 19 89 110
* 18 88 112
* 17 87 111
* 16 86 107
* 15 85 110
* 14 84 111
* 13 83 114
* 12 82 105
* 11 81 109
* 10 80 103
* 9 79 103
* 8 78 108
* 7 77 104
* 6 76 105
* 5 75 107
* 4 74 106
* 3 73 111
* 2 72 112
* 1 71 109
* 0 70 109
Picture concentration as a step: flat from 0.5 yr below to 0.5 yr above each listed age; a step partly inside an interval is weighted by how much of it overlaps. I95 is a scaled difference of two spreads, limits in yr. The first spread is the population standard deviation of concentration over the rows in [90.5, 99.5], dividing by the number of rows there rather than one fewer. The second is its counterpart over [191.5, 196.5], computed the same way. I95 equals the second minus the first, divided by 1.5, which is 3.4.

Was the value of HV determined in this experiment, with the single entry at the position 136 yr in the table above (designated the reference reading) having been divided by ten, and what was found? 14.5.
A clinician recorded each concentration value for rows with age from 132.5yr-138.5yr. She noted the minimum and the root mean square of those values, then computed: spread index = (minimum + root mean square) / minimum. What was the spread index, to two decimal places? 2.04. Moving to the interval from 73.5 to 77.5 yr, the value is 2.01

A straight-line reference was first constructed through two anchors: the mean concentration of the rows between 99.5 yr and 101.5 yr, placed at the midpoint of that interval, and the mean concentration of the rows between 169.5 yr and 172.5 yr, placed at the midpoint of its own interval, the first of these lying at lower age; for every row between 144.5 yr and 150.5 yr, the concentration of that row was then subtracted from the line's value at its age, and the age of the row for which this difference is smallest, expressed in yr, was 145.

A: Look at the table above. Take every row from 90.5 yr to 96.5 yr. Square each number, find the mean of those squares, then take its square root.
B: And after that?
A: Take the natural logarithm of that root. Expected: 4.78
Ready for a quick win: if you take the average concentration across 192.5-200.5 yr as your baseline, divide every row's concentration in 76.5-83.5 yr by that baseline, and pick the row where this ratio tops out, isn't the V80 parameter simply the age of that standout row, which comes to 83 yr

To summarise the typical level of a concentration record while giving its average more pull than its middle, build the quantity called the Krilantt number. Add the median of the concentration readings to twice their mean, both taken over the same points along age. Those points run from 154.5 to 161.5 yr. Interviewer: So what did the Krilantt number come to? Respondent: 432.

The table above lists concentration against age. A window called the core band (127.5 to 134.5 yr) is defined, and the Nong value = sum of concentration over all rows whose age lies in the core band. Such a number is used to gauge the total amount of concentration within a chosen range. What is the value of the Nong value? 979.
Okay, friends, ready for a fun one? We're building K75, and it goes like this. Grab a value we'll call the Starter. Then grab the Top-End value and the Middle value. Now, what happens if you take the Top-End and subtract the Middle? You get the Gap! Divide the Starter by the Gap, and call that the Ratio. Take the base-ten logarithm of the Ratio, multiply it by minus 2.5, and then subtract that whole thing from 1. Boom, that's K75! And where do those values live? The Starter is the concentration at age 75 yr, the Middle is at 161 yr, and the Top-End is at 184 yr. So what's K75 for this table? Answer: 3.21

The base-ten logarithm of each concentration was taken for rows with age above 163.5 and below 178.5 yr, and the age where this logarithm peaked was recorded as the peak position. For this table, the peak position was 167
